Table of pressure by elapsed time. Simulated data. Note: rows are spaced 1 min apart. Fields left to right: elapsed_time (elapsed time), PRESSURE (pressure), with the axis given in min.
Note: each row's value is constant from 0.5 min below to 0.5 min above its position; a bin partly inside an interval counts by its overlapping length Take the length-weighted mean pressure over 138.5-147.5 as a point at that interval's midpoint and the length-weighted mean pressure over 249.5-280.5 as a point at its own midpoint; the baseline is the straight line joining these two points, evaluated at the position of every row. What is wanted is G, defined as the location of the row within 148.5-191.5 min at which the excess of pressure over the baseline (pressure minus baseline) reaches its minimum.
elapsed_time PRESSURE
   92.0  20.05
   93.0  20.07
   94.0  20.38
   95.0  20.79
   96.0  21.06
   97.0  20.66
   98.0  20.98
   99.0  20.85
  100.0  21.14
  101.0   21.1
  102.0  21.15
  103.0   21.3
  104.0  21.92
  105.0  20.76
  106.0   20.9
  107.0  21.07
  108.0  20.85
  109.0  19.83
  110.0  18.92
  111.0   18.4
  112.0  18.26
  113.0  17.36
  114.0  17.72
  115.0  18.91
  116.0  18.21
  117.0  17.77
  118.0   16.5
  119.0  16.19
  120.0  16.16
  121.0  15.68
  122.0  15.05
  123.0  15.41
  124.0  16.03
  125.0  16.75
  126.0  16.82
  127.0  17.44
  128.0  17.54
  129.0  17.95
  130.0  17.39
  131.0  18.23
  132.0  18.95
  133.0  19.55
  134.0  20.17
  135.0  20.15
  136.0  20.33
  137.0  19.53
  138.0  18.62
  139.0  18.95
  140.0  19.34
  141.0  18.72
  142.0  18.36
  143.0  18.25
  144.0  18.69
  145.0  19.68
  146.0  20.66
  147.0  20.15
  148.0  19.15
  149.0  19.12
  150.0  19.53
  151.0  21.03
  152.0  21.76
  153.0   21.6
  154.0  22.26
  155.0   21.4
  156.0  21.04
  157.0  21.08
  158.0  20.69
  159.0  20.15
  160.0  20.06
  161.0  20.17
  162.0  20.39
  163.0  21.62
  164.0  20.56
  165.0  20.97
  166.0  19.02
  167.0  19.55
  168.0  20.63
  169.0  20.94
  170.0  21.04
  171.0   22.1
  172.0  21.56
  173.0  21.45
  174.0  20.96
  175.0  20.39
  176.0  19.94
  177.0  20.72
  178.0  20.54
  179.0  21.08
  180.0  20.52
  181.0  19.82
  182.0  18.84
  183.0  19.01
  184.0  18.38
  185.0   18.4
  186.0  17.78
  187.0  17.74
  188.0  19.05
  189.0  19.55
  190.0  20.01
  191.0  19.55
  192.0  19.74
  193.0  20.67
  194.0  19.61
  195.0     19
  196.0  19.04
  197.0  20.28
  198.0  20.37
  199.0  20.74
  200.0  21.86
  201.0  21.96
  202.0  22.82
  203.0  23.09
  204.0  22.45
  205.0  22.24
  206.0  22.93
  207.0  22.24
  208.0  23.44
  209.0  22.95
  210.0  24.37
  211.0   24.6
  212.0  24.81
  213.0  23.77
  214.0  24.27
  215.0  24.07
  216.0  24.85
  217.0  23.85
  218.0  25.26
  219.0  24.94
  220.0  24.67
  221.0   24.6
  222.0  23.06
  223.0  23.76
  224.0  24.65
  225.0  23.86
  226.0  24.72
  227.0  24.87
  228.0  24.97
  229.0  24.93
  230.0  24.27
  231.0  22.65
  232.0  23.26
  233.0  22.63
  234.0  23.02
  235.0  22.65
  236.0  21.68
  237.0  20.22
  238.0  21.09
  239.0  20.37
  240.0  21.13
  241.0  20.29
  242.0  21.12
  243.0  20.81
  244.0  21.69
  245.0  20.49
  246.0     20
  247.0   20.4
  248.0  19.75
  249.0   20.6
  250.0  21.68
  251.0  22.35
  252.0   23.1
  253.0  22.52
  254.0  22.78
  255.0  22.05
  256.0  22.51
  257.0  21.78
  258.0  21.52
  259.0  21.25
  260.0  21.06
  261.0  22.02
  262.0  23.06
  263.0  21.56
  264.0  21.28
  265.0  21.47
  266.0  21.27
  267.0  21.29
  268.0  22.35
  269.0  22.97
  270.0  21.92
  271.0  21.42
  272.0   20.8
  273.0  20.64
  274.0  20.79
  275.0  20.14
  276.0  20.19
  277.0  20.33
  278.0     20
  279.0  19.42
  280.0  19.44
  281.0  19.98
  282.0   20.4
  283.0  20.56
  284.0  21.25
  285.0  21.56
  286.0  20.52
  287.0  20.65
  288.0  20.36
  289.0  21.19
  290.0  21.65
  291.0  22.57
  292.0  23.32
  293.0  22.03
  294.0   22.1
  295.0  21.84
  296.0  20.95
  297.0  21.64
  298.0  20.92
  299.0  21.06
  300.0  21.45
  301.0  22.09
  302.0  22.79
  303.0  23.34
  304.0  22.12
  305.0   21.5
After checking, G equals 187.0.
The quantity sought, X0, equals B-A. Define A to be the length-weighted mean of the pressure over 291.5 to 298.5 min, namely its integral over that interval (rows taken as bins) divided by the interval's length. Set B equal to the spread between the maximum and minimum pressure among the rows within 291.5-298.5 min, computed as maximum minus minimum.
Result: -19.4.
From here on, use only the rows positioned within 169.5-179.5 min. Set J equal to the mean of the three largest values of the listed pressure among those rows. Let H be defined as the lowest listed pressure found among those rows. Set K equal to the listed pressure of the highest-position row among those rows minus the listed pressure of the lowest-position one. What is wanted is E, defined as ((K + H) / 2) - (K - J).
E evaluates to 31.7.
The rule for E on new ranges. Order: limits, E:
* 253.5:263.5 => 33.9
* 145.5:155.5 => 31.1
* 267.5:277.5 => 33.5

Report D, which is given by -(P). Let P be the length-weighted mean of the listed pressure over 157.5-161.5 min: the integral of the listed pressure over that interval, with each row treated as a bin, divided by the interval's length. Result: -20.3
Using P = 20.3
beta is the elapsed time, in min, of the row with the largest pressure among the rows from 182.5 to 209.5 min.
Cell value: 208.0 min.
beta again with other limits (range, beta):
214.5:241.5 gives 218.0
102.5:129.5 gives 104.0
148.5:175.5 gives 154.0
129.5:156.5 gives 154.0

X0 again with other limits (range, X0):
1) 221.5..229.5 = -22.4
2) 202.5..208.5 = -21.5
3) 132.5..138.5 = -18.0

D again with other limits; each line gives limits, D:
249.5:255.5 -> -22.4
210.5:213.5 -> -24.4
